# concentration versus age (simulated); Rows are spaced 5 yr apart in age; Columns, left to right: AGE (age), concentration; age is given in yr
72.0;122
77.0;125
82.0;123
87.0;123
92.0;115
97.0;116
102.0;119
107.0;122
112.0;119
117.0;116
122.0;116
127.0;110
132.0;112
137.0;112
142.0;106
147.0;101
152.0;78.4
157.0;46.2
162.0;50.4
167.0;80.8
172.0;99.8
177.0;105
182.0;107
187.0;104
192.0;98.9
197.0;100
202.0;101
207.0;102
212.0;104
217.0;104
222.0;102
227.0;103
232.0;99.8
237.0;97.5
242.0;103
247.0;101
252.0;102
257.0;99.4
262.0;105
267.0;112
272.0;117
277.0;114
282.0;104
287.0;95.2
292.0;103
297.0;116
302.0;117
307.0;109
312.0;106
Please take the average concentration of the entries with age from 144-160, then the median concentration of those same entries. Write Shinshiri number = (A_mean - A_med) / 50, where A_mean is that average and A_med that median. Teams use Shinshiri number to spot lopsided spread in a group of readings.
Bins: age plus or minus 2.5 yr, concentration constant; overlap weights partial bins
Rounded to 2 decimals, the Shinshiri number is -0.06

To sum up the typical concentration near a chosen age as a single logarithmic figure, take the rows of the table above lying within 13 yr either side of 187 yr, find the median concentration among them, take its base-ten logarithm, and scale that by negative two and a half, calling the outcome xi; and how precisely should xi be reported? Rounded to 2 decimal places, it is -5.04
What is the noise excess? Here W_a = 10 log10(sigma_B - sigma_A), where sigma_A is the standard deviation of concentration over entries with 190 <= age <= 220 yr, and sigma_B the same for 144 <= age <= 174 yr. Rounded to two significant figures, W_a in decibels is 13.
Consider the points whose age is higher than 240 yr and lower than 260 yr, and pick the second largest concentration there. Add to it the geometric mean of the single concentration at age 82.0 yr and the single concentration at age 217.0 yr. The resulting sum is 215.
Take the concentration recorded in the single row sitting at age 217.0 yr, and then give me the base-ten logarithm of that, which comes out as 2.02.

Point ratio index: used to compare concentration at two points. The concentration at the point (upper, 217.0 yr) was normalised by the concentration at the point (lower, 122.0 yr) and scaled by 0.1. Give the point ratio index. 0.0897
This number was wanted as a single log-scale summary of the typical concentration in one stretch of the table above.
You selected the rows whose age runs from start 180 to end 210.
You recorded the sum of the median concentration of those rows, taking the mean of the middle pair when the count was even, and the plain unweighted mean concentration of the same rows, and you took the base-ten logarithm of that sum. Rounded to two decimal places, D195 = 2.31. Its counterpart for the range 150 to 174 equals 2.17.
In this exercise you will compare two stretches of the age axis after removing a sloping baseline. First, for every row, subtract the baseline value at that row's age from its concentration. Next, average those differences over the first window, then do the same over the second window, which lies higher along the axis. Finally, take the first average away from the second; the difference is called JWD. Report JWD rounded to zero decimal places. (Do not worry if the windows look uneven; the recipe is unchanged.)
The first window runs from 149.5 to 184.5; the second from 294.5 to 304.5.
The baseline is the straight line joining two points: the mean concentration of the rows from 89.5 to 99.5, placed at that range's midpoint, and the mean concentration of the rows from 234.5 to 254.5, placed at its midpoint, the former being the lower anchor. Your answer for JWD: 48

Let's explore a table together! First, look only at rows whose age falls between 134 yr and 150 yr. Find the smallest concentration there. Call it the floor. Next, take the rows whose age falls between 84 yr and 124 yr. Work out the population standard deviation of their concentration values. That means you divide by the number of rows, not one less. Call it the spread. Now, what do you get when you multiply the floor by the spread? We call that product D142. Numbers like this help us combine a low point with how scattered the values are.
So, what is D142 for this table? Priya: 285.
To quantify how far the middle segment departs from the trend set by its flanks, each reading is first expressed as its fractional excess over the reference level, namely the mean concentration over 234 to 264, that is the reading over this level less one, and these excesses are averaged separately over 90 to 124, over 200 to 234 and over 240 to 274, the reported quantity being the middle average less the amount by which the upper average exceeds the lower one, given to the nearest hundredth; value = 0.13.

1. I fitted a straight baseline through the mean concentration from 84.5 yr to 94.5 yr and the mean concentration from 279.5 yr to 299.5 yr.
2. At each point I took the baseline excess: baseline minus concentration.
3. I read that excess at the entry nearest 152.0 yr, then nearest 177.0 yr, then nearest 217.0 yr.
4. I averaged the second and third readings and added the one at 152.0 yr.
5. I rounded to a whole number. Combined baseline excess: 43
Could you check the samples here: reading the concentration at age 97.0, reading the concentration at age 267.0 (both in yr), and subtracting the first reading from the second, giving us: -4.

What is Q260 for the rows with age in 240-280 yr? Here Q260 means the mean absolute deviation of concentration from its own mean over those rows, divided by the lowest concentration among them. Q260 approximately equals 0.06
